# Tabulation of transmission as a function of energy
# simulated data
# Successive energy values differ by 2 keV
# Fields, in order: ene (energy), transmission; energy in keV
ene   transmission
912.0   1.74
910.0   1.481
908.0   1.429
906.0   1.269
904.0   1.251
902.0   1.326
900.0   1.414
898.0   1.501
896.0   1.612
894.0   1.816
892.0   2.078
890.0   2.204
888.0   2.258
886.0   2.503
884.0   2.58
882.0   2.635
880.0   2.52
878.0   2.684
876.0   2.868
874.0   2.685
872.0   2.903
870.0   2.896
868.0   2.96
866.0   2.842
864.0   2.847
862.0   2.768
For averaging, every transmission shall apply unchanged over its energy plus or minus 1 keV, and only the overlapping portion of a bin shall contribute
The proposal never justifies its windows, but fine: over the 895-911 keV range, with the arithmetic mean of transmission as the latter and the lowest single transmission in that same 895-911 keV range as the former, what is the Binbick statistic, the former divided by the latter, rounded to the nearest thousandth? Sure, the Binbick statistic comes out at 0.887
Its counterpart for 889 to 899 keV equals 0.815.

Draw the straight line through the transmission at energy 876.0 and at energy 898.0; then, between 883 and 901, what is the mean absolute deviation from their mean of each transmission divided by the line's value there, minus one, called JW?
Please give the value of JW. 0.04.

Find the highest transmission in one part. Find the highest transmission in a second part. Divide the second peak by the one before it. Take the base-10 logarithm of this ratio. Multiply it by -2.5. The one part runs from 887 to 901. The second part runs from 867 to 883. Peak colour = -0.3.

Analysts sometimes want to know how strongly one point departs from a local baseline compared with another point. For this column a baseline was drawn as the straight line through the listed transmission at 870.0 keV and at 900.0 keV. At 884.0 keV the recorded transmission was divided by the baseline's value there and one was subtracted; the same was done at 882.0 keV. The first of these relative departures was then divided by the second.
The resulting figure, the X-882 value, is 1.2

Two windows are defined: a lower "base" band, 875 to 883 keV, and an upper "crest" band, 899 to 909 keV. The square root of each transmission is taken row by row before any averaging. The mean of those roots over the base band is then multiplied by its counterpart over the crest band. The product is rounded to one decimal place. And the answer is 1.9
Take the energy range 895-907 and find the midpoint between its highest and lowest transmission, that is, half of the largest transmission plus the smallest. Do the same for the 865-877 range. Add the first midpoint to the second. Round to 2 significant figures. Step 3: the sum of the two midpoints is 4.3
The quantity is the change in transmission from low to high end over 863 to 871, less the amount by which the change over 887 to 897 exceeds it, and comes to 0.7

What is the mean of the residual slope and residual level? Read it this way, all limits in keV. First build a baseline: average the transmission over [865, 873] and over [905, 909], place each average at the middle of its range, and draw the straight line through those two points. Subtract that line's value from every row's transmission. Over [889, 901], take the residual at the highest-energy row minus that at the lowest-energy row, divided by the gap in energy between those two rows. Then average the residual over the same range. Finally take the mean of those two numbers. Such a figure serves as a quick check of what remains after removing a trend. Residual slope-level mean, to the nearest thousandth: -0.053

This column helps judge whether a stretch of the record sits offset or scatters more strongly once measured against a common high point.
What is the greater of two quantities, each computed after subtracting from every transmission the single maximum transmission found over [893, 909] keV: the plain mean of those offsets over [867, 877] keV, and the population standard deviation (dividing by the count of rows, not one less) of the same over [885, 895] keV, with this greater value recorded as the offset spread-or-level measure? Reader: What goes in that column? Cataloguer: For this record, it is 1.05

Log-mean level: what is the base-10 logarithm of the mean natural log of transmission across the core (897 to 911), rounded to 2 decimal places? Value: -0.49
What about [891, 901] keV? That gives -0.29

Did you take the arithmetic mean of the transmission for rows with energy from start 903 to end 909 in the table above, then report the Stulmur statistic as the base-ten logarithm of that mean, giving 0.12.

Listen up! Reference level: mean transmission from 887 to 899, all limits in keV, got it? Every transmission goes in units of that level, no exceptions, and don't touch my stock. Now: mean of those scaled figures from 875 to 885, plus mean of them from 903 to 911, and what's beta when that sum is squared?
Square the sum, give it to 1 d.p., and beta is 4.4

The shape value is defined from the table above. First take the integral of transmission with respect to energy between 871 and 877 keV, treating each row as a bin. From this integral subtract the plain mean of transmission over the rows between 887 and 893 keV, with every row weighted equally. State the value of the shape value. 14.7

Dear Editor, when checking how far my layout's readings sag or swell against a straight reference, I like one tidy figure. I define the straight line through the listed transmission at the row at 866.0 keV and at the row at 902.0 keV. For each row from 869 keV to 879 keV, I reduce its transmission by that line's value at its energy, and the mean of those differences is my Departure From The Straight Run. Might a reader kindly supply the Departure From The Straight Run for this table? 0.30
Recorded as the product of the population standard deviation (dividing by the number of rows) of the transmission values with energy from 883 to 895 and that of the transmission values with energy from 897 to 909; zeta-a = 0.023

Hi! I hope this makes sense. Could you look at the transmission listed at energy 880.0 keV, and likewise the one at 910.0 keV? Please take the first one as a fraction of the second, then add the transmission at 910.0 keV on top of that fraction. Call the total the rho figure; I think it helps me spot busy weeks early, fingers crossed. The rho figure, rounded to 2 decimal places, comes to 3.18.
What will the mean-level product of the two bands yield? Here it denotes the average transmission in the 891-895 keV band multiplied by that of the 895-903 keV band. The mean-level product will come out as 2.8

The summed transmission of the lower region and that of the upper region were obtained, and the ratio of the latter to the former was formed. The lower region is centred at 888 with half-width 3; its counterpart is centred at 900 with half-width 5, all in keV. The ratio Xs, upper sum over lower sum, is 1.0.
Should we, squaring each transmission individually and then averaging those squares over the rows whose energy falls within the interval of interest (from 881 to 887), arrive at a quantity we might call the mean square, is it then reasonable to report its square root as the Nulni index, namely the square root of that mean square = 2.6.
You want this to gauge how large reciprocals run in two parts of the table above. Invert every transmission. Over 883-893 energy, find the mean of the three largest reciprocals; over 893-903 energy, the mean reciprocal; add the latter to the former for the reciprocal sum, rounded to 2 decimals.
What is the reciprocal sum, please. 1.12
